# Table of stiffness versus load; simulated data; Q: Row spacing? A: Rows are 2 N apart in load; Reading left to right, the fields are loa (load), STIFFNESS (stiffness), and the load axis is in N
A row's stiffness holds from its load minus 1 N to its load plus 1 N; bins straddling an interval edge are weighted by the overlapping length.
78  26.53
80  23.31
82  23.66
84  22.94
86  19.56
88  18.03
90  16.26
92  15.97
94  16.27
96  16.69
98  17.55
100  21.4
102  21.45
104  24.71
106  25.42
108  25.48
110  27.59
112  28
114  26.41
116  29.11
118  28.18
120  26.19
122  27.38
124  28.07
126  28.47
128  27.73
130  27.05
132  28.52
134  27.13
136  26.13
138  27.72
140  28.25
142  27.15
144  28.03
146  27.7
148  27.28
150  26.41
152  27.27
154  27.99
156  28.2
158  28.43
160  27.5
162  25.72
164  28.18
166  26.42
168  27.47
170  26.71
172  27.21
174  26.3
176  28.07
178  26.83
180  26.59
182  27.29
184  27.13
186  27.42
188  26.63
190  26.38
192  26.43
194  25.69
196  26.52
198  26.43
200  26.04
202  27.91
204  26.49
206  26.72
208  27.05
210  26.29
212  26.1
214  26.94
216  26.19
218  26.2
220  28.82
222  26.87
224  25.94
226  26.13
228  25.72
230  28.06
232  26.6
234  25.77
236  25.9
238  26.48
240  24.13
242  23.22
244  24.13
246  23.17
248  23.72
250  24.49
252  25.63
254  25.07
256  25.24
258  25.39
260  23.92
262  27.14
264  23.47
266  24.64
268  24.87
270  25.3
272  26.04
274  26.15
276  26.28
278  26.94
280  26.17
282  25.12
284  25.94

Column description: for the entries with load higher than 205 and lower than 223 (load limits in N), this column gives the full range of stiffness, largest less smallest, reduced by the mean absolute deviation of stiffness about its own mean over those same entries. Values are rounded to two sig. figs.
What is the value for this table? 2.2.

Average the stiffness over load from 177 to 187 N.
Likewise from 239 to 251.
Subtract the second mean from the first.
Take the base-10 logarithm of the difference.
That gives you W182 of 0.5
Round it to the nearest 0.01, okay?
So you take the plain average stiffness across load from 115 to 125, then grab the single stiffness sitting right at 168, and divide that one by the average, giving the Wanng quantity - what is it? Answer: 0.99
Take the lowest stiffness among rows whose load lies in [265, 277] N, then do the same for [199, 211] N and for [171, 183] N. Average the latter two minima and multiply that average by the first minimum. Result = 645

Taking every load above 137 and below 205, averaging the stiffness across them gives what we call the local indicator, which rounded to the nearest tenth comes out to 27.1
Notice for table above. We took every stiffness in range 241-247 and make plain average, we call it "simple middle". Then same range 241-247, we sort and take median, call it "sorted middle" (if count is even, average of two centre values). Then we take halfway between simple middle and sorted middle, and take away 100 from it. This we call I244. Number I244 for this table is -76.6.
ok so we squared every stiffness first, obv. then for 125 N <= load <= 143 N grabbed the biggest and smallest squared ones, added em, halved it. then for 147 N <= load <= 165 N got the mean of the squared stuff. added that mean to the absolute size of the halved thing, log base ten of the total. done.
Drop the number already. 3.18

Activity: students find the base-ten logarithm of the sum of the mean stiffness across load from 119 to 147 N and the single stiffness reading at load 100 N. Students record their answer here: 1.690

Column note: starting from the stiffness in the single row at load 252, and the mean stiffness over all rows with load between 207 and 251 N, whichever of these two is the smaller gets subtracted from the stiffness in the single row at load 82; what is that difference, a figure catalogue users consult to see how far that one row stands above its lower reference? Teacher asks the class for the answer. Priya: -2.0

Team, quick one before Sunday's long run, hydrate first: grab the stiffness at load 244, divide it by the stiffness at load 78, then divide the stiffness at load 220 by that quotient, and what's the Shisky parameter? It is 31.7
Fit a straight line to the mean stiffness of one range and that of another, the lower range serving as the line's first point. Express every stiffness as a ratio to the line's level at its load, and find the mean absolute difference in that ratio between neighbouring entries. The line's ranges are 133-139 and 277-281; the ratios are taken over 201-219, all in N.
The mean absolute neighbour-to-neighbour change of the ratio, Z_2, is 0.021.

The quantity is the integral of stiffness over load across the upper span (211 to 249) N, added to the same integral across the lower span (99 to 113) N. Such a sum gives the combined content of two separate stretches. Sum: 1328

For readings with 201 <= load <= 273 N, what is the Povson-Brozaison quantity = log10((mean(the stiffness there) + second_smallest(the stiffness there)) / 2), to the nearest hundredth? 1.39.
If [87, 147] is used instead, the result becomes 1.31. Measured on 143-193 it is 1.43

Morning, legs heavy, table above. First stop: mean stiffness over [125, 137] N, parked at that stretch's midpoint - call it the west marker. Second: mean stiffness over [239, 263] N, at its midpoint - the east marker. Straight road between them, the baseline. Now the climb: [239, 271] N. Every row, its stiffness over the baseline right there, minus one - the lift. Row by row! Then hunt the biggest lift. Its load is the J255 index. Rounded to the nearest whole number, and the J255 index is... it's 262 N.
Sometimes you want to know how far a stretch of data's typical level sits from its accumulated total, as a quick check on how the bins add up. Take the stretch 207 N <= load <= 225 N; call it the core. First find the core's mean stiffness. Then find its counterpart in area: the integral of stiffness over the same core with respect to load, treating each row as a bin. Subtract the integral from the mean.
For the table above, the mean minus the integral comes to -454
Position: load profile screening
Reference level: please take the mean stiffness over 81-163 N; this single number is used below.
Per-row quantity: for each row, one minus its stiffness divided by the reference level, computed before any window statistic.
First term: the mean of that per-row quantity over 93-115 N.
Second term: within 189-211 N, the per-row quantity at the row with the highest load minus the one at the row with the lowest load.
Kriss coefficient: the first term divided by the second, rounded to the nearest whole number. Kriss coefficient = 25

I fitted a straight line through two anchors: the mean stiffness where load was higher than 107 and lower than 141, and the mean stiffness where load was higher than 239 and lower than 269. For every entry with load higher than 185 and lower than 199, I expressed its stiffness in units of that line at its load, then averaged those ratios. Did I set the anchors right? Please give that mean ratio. 1.02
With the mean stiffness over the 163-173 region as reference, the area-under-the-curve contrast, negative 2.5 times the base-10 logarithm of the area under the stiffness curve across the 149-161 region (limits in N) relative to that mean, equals -2.7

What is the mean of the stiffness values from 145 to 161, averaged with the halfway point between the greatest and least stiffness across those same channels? 27.5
